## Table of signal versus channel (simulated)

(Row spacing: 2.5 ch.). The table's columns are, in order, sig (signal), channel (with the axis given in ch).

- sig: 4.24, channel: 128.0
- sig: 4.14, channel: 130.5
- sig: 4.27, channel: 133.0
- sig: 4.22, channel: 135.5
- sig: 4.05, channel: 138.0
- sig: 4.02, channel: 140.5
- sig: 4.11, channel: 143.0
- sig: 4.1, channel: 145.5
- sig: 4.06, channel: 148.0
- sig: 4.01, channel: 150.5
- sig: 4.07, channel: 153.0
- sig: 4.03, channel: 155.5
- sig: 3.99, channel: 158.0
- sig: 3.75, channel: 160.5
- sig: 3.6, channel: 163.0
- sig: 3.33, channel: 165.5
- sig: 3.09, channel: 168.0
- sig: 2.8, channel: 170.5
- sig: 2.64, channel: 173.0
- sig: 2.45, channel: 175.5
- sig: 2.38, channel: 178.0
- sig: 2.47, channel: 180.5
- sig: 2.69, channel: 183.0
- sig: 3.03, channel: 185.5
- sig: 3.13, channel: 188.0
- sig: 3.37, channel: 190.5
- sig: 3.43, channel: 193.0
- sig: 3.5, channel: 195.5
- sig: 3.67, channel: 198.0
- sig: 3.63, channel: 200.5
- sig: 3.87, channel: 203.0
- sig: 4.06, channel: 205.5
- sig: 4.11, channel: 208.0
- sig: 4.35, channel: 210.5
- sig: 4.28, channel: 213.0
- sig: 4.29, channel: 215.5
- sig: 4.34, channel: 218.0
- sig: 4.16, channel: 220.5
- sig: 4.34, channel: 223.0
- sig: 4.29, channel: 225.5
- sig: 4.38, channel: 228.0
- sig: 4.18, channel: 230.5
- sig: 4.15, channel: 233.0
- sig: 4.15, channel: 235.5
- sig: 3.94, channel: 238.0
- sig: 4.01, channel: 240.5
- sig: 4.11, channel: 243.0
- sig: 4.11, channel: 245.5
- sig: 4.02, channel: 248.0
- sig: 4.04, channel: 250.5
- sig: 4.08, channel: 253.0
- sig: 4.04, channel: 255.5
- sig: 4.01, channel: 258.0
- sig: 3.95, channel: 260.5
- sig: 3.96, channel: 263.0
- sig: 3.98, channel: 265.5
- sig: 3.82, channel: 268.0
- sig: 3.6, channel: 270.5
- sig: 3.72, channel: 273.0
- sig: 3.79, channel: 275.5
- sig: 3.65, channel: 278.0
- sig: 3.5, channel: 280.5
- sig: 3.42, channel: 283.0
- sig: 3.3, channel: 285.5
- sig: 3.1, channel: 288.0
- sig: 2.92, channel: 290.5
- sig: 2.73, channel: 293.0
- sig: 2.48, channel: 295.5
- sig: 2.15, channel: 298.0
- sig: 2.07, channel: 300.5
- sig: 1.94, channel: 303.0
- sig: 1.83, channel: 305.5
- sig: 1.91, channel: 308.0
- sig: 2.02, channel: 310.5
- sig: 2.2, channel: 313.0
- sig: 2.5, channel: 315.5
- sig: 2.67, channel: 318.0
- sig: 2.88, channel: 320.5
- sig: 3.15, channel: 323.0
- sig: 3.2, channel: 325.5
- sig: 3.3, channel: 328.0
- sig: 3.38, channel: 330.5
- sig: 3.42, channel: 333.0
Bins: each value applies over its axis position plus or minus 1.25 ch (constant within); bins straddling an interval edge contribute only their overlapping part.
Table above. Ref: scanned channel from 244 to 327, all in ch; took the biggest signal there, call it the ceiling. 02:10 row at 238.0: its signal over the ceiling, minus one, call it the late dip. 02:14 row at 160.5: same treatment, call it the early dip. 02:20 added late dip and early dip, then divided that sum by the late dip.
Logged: 3.1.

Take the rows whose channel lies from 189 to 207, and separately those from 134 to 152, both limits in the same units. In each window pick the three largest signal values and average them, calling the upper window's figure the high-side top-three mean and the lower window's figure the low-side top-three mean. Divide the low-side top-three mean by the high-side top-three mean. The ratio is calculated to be 1.1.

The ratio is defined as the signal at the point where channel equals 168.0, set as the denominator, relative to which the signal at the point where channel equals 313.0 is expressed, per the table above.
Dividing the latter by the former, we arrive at 0.71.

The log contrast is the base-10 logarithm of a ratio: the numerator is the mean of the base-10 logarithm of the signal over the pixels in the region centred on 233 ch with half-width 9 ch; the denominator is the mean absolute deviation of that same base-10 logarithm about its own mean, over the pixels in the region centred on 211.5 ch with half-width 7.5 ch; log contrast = 1.77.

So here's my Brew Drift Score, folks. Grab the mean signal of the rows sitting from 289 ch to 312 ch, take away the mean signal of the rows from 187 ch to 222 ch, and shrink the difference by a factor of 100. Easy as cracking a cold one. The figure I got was -0.0164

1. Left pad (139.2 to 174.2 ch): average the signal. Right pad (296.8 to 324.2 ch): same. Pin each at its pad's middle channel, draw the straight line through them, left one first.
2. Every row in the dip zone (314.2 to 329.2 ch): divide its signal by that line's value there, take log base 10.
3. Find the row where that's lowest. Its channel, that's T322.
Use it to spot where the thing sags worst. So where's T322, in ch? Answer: 315.5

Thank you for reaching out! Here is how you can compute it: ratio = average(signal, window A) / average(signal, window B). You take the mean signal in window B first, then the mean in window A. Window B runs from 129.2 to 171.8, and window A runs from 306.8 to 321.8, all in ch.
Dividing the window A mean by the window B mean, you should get 0.61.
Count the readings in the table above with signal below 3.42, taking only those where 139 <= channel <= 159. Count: 0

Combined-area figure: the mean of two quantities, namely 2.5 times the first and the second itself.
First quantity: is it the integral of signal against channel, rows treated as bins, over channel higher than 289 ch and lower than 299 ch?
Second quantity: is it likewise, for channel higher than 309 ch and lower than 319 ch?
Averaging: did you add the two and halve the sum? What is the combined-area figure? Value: 44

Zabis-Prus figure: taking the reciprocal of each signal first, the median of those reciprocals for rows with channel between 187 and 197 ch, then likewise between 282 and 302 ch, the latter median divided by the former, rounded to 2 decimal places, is 1.20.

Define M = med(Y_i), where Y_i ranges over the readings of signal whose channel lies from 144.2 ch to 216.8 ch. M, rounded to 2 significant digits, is 3.6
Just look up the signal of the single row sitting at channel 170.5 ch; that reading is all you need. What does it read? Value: 2.8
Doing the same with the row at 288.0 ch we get 3.1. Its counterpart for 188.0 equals 3.13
